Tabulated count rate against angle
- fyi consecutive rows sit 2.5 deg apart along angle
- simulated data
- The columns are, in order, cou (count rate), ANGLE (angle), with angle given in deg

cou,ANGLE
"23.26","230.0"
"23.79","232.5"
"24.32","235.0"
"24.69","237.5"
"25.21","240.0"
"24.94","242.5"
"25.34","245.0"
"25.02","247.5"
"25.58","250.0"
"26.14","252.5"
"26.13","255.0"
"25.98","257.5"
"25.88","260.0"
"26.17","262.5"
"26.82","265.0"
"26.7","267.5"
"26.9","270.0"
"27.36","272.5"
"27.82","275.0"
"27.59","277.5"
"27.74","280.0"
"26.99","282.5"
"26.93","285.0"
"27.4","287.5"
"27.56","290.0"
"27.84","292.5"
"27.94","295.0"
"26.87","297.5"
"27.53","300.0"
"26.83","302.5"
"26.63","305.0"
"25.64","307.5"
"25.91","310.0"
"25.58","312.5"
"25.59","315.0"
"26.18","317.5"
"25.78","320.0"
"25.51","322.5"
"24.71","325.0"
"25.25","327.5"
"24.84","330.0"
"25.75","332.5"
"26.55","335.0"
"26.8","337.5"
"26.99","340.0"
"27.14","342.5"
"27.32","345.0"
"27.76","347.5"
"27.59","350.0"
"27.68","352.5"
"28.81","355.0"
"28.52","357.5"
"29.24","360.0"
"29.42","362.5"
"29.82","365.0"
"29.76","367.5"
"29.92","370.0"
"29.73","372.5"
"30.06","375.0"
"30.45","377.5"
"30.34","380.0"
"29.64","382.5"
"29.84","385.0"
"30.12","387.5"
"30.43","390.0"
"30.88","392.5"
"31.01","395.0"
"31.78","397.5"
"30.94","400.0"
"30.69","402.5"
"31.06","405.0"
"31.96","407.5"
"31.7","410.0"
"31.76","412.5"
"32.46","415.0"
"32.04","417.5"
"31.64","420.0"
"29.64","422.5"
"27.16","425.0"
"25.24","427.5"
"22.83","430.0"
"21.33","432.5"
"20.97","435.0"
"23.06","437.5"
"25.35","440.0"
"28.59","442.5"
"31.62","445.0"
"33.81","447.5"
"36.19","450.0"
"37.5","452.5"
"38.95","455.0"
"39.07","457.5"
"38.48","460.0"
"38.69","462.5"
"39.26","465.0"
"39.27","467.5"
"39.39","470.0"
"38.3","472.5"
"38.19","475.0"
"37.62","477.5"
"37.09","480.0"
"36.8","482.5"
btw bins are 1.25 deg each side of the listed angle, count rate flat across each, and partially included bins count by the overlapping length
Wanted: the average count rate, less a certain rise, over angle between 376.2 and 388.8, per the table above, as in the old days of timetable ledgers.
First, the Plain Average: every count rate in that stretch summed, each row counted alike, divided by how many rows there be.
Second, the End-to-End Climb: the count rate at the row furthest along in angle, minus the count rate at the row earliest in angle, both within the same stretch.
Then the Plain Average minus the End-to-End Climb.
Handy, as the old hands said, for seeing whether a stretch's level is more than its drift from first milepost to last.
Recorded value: 30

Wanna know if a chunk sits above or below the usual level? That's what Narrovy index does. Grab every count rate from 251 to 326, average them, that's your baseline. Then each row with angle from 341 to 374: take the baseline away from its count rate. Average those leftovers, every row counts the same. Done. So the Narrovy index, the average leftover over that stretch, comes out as 2.0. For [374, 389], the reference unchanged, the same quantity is 3.5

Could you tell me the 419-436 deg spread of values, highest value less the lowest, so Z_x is 10.7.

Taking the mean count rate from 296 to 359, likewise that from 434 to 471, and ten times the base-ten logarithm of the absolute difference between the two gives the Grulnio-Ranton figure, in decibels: 8.7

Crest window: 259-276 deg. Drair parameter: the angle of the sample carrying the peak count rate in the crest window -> 275.0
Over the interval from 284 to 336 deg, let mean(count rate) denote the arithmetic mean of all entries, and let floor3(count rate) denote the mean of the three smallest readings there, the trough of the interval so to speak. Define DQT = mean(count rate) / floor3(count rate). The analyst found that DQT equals 1.056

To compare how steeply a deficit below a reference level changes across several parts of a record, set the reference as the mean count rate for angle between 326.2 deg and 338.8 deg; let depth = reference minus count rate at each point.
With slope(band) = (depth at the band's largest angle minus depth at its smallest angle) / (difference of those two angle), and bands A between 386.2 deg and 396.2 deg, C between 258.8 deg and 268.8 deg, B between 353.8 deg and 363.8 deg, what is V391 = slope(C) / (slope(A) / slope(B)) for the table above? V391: -0.075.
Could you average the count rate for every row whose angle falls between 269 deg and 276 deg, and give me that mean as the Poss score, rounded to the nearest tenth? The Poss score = 27.4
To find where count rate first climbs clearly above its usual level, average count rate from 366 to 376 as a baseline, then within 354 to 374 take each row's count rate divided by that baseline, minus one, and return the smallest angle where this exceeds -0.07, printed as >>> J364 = 355.0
